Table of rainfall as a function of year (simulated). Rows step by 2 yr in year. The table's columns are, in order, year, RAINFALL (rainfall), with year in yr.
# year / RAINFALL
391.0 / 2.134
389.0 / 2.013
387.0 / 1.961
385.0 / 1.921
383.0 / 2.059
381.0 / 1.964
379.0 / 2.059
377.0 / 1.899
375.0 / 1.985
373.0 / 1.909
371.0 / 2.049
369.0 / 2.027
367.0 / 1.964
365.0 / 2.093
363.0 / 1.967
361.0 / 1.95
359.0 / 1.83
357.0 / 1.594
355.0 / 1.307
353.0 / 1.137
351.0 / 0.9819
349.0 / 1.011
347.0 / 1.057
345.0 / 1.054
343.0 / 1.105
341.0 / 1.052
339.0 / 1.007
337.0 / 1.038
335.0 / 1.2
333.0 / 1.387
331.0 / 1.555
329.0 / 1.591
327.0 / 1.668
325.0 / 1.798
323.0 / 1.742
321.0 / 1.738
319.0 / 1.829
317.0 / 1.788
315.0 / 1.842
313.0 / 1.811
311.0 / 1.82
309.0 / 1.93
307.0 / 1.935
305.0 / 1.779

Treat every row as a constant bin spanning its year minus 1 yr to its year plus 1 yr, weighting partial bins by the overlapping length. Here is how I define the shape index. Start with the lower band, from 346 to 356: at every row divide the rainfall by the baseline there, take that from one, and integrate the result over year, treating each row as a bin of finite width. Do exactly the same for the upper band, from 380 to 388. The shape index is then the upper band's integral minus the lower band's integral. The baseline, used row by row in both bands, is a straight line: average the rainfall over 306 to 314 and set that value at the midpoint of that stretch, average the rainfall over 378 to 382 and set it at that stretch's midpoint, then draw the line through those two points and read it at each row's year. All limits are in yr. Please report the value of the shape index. -4.2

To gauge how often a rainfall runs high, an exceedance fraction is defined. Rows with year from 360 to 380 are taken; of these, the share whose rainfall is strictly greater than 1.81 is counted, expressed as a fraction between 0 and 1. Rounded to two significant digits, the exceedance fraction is 1.0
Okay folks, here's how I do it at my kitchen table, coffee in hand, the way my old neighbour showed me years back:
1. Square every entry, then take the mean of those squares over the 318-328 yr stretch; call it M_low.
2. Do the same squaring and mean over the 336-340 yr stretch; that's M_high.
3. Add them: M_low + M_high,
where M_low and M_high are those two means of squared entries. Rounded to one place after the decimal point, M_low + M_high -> 4.1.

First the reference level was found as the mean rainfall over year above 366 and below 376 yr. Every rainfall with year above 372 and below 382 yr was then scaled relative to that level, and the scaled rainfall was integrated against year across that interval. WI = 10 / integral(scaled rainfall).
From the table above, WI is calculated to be 1.01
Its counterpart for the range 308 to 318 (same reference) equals 1.08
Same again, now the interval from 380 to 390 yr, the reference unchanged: 1.00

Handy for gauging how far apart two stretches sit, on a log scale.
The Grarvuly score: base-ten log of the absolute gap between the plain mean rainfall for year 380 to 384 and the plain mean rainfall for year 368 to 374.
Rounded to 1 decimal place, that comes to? -1.8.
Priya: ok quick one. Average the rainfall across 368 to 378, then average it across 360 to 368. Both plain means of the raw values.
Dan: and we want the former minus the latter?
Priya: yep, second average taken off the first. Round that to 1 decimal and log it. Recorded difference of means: 0.0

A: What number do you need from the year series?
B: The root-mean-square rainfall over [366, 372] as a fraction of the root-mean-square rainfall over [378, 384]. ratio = 0.99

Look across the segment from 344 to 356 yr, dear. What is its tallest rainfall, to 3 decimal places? 1.307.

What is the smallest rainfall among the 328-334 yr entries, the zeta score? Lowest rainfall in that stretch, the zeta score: 1.387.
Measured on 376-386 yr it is 1.899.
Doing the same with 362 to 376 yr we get 1.909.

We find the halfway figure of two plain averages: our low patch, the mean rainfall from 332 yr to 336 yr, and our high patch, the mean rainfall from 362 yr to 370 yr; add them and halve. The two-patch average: 1.65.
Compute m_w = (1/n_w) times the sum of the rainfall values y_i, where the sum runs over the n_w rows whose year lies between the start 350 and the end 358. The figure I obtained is 1.25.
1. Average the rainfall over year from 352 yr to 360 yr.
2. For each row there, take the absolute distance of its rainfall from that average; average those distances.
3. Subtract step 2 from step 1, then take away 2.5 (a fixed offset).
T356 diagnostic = -1.28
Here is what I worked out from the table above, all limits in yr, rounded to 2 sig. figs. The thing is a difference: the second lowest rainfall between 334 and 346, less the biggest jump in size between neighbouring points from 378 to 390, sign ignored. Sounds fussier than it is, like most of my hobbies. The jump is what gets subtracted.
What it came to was 0.90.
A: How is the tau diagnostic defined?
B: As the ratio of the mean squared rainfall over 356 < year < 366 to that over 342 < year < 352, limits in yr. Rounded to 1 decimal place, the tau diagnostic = 3.3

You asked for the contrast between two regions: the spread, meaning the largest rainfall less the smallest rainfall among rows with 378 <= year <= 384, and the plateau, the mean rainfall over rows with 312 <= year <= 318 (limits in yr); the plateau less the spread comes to 1.7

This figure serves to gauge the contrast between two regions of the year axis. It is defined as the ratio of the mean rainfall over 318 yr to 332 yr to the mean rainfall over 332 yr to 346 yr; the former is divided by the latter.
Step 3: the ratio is 1.52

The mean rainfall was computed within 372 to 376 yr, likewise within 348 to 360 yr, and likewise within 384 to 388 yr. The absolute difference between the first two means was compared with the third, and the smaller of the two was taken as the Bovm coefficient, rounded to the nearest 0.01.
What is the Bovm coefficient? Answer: 0.64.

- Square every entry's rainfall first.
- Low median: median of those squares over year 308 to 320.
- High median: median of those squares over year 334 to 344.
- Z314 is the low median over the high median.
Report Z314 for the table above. 3.0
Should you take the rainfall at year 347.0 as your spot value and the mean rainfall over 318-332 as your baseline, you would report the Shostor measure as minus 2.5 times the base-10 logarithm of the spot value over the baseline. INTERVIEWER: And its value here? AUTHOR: 0.5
